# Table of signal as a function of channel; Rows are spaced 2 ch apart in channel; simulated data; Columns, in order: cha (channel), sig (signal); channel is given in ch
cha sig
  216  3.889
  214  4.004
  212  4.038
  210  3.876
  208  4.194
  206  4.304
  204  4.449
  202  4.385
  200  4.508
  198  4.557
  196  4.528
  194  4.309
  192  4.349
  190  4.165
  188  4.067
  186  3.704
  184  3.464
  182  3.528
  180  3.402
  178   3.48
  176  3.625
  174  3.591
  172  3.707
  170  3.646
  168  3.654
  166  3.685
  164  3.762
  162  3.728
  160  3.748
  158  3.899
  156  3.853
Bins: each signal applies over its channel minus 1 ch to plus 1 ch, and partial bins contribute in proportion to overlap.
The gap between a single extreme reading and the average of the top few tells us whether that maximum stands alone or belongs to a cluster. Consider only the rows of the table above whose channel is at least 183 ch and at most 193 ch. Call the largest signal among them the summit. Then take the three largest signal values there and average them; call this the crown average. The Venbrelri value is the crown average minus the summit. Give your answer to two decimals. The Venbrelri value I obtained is -0.16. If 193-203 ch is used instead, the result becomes -0.03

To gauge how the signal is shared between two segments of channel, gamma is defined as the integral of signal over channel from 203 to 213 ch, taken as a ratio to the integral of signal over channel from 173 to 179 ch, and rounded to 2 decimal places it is 1.95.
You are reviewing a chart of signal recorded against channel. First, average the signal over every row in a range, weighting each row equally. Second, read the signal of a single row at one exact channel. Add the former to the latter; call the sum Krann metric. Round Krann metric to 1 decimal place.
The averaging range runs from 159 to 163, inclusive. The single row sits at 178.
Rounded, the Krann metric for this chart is 7.2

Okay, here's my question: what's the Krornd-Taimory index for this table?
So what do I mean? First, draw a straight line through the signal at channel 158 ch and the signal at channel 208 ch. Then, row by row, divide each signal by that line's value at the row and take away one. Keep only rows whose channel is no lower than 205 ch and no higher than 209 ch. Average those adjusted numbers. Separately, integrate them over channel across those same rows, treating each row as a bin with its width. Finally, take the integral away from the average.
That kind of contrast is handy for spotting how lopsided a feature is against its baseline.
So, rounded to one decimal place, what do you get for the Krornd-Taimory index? 0.0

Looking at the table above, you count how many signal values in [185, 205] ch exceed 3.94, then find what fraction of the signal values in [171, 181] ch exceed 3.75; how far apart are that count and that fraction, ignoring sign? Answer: 9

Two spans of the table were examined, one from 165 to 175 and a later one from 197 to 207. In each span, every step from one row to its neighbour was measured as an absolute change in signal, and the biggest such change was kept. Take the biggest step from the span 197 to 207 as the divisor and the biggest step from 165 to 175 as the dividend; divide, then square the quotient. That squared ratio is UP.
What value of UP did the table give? 0.6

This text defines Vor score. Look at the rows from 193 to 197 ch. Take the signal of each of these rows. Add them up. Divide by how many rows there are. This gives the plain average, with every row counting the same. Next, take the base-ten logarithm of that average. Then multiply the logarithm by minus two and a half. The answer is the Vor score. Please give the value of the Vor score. -1.61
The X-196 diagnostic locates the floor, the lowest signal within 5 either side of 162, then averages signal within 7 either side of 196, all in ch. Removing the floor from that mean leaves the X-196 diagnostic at 0.72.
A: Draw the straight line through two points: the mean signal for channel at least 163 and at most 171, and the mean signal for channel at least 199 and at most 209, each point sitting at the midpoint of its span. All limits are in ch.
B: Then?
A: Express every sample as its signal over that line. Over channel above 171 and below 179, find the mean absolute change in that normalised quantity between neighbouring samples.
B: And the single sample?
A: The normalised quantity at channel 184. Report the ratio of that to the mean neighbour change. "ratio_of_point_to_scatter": 30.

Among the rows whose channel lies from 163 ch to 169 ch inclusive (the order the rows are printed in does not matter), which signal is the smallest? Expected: 3.654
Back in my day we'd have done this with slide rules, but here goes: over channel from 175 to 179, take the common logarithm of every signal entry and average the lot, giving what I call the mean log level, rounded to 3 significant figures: 0.550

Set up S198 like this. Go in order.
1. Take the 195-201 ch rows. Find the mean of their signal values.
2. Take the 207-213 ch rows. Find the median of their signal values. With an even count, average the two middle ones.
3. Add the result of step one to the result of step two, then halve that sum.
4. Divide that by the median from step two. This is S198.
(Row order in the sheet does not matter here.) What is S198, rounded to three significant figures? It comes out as 1.06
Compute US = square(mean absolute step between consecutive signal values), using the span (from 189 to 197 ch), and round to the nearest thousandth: 0.022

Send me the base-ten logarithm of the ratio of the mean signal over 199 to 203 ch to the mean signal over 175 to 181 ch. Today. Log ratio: 0.10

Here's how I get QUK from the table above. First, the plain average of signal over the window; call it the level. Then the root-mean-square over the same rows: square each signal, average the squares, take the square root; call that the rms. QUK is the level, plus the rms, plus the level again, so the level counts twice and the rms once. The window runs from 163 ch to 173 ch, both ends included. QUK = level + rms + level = 11.1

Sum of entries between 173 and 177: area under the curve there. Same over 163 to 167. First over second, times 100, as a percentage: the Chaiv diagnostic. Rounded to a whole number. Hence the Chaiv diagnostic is 97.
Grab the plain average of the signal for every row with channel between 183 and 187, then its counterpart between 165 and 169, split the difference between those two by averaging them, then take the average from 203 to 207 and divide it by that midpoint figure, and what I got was 1.21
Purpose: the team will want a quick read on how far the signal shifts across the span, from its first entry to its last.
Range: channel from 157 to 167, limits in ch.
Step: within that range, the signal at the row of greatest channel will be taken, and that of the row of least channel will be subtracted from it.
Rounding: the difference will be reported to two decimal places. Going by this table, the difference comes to -0.21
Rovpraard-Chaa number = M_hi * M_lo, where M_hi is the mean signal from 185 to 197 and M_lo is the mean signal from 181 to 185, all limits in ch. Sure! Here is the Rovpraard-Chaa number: 14.6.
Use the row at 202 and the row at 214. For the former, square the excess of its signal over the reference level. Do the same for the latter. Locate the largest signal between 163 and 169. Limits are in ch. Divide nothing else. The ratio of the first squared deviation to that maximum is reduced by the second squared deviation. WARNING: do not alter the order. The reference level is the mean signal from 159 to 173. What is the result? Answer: 0.03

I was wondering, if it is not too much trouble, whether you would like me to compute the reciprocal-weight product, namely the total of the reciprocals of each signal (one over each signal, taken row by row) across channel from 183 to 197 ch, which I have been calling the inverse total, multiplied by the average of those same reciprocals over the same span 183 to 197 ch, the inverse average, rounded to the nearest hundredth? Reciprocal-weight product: 0.43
